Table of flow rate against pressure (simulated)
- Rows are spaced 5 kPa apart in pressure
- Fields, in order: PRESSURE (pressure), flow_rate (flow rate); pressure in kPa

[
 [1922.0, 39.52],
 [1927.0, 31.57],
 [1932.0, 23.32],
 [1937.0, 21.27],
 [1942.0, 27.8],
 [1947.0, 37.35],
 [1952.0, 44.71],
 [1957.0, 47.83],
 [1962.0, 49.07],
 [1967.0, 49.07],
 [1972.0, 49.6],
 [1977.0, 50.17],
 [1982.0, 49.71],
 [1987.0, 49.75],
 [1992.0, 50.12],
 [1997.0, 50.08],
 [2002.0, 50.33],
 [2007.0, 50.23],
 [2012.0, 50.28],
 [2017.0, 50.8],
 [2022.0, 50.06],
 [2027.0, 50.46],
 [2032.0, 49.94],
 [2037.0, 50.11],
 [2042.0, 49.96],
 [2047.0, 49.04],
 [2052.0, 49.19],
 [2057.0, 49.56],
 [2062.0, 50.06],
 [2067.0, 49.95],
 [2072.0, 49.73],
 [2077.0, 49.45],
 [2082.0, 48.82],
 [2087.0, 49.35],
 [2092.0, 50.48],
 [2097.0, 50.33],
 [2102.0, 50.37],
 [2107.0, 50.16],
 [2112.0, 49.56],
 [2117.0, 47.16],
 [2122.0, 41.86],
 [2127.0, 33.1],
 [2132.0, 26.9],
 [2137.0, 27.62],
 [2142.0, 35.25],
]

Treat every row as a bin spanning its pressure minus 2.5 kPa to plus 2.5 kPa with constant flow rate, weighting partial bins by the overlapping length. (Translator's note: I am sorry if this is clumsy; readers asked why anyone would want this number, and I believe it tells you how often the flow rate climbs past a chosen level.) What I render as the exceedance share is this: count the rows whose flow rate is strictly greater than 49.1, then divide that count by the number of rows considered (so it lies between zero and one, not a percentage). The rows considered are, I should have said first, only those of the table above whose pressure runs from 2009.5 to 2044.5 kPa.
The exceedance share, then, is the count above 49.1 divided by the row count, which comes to 1.0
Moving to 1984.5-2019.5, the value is 1.0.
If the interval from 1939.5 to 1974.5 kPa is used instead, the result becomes 0.1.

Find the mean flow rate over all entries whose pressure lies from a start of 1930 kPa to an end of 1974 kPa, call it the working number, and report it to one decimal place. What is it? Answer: 38.9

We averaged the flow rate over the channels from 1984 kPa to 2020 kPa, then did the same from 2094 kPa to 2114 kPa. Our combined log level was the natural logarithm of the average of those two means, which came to 3.92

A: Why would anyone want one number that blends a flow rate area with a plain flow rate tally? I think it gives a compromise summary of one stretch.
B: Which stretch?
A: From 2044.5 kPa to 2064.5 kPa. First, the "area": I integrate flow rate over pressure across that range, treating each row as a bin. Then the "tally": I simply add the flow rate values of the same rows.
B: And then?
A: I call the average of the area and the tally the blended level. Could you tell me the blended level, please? 594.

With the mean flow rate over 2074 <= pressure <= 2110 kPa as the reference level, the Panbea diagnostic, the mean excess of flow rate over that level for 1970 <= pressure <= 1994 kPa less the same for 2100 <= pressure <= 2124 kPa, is 2.0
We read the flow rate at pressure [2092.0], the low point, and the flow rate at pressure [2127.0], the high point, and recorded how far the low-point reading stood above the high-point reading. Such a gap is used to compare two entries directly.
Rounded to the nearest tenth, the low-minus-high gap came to 17.4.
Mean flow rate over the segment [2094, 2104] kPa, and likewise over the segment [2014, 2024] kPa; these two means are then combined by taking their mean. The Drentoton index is 50.4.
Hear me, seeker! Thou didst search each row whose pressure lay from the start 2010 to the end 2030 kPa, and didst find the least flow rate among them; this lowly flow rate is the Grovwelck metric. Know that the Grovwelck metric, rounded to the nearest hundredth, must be 50.06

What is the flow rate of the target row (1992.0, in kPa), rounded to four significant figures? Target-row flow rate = 50.12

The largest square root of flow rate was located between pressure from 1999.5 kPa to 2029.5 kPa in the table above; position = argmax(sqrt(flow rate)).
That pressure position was 2017.0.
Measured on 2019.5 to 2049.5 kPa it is 2027.0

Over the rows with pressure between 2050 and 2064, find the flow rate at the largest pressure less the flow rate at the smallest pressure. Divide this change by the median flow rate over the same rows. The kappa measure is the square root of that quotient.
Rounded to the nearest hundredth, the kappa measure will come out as 0.13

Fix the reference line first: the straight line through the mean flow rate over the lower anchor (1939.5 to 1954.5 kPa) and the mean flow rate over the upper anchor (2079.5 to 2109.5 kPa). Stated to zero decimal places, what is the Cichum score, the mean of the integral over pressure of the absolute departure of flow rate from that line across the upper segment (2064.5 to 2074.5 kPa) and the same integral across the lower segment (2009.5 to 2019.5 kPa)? 50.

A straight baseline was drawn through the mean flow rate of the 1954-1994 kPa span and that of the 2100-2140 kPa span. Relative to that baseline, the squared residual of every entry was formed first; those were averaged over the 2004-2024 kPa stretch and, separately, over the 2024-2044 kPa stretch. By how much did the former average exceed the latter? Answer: -7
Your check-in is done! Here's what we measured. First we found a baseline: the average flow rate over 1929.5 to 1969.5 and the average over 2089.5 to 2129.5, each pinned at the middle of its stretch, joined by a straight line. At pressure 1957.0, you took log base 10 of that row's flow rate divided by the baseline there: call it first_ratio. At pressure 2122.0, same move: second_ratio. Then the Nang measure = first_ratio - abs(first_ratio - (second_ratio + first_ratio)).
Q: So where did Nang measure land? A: 0.05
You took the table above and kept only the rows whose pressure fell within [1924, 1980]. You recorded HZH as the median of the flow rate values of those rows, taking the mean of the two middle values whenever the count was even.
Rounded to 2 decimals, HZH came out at 44.71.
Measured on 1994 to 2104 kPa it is 50.06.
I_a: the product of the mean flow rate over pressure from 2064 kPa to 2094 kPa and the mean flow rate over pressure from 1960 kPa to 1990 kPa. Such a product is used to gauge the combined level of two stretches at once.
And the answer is 2460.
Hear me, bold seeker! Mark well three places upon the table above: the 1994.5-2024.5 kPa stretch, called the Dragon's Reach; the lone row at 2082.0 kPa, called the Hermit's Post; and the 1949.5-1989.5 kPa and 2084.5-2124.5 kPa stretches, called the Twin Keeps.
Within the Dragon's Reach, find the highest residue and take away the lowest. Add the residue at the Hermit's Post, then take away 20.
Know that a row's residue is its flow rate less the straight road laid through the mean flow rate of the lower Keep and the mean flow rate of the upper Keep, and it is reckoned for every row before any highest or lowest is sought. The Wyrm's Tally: -19.1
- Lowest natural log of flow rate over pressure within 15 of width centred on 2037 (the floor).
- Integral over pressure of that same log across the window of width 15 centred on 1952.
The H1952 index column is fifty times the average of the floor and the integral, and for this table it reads 1509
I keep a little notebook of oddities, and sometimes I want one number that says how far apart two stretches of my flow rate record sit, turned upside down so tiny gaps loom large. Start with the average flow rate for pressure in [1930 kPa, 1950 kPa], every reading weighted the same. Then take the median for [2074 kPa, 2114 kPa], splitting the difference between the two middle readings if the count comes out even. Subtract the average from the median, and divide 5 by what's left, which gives 0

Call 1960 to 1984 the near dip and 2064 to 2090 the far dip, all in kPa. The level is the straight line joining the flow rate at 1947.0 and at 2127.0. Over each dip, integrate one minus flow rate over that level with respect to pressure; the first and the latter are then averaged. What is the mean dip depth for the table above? -9.9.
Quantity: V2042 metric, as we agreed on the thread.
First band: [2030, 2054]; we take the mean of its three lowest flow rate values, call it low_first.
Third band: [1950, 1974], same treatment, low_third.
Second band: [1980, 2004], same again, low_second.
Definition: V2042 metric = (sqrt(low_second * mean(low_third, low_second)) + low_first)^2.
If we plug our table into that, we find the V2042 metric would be 9716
